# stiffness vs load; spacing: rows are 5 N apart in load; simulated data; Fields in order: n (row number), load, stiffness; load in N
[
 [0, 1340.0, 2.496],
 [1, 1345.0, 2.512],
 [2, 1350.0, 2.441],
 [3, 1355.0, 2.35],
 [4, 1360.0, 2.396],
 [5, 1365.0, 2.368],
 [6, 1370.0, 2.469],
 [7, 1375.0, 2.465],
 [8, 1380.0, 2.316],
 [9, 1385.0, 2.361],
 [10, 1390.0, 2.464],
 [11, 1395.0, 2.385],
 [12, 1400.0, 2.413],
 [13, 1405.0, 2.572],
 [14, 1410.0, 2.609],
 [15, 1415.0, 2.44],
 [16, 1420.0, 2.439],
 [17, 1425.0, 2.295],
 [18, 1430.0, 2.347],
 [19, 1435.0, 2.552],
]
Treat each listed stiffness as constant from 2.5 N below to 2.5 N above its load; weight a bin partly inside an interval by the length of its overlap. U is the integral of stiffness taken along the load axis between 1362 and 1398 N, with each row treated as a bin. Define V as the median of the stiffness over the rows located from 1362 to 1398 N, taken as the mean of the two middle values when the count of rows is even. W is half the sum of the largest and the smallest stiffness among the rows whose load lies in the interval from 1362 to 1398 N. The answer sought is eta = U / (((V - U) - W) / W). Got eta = -2.39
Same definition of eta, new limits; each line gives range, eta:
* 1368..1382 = -2.40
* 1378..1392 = -2.39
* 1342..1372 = -2.43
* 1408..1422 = -2.52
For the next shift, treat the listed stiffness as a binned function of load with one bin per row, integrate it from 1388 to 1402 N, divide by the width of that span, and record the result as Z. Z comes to 2.42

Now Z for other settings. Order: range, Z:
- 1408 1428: 2.44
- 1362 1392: 2.41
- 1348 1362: 2.39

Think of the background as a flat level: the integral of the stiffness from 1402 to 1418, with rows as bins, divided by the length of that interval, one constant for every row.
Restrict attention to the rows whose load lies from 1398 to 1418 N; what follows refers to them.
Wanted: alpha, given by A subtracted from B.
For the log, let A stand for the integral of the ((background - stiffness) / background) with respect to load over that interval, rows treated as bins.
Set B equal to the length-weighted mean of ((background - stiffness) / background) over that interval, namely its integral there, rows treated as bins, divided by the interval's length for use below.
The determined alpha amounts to -0.18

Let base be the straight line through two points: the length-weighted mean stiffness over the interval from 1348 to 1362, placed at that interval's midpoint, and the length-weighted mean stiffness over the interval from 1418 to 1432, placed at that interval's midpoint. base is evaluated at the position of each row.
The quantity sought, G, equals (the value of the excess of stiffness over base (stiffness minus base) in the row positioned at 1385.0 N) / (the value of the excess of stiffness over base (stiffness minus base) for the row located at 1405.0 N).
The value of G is -0.1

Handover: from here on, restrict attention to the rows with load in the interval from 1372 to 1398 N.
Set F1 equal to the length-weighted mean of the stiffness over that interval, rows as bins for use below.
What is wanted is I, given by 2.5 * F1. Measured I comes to 6.00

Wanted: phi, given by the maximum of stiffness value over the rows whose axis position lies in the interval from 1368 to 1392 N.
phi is 2.469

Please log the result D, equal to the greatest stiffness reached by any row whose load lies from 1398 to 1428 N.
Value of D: 2.609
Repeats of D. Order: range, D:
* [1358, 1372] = 2.469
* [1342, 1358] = 2.512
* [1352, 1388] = 2.469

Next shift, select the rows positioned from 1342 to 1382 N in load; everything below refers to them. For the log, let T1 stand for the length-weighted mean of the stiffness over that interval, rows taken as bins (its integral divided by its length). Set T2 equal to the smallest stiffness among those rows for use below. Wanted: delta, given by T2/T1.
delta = 0.958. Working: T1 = 2.42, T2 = 2.316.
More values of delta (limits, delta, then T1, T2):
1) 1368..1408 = 0.952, 2.43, 2.316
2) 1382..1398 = 0.983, 2.40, 2.361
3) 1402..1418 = 0.963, 2.53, 2.44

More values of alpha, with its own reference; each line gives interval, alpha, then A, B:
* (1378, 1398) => -1.12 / 1.18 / 0.059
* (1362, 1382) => -0.95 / 1.00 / 0.050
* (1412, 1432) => -1.10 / 1.16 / 0.058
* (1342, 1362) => -0.79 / 0.84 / 0.042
